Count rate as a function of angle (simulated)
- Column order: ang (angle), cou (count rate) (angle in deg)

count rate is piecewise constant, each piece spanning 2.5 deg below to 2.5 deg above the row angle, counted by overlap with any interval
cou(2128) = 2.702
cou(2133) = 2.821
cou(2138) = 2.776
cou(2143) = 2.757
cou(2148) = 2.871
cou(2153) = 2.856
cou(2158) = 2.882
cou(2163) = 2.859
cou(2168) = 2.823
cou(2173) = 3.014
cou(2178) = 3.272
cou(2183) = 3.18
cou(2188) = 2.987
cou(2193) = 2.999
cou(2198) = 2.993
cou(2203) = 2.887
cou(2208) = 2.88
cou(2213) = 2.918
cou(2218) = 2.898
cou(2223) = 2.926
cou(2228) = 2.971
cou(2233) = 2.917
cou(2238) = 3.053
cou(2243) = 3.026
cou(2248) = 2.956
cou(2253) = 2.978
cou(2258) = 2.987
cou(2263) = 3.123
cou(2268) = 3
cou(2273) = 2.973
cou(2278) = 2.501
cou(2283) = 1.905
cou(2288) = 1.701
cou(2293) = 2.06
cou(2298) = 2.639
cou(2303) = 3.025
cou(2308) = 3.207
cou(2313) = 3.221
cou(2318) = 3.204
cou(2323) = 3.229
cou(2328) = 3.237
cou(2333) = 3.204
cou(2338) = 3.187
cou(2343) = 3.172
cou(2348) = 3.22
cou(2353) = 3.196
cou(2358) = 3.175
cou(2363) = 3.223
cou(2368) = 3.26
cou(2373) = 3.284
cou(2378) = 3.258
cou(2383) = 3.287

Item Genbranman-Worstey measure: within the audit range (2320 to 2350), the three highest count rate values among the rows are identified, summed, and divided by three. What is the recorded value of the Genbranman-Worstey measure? 3.23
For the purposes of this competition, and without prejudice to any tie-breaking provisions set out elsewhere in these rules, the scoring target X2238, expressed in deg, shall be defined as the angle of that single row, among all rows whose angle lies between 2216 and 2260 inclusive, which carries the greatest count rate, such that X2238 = 2238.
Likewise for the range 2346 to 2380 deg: 2373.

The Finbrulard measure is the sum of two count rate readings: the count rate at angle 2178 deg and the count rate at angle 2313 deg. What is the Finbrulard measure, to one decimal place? 6.5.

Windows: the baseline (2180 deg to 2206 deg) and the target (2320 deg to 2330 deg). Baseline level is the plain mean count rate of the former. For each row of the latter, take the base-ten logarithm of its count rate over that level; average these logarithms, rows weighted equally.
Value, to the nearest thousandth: 0.031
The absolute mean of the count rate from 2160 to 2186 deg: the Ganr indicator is 3.03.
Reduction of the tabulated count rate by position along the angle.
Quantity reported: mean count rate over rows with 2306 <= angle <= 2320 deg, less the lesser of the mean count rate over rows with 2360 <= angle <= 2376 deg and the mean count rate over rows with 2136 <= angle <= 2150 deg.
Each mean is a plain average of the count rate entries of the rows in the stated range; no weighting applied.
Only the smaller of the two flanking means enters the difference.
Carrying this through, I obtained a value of 0.41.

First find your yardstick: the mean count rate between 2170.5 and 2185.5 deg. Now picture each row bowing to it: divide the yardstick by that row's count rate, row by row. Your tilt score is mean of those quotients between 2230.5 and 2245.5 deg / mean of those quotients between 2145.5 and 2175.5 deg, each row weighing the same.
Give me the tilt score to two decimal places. 0.96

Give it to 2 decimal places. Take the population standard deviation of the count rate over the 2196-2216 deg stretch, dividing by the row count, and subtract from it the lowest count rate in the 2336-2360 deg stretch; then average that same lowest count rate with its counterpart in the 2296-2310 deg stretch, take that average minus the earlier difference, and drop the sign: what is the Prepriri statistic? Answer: 6.03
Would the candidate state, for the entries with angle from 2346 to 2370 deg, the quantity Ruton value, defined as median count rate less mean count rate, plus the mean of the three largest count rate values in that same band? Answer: 3.24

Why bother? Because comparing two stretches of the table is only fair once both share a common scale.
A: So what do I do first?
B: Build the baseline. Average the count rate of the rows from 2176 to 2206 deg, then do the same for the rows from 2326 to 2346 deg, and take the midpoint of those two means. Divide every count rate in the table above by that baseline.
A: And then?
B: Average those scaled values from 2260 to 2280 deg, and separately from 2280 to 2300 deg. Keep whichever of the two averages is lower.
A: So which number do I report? 0.66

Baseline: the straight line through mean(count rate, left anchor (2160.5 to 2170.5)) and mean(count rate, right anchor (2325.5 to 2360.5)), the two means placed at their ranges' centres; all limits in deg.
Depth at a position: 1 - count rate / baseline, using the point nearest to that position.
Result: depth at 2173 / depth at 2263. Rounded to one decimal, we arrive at 2.0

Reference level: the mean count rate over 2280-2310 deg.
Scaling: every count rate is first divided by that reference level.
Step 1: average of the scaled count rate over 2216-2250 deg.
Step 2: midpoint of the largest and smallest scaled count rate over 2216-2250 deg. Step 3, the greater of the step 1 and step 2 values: 1.23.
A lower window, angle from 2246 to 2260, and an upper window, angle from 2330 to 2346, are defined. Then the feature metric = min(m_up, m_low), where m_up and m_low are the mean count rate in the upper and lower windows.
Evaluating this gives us 2.97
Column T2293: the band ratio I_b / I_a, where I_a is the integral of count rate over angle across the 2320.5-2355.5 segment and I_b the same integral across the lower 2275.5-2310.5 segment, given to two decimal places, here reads 0.76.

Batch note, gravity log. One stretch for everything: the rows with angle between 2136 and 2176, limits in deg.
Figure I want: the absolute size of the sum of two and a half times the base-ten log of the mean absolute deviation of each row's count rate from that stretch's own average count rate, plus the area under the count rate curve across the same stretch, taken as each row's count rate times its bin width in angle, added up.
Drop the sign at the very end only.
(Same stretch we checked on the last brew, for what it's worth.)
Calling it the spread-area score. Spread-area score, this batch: 111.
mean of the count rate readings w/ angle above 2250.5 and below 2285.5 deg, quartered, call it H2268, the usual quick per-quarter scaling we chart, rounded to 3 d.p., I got 0.695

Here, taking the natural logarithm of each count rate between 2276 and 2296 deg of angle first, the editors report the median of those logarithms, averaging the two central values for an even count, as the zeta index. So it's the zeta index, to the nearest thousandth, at 0.684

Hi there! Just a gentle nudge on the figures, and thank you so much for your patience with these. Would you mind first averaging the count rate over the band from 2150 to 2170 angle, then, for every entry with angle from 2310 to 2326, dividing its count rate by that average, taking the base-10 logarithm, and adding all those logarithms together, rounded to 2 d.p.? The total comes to 0.16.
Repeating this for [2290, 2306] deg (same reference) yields -0.15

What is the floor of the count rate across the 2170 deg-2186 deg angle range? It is 3.014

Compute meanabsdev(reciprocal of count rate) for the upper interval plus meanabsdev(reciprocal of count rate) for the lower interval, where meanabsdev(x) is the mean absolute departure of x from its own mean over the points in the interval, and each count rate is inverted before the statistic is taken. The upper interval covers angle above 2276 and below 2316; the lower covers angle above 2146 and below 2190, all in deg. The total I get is 0.10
